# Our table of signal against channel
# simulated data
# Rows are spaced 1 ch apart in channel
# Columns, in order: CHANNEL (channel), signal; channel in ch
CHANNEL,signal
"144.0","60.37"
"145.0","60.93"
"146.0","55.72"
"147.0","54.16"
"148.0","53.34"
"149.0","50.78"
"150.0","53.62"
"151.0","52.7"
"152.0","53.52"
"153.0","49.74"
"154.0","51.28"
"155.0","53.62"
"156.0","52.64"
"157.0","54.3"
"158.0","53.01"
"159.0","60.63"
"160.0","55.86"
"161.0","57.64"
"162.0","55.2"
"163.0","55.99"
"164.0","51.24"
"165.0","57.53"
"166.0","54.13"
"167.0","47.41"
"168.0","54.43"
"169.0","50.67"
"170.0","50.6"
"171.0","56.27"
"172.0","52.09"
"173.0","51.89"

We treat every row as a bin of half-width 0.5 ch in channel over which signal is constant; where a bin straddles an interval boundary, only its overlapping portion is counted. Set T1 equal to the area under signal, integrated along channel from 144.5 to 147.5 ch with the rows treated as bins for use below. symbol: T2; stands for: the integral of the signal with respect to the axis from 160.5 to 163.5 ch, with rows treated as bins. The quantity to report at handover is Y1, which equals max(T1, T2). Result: 171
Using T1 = 171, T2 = 169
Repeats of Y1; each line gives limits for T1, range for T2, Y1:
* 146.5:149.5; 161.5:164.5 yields 162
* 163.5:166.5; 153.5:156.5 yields 163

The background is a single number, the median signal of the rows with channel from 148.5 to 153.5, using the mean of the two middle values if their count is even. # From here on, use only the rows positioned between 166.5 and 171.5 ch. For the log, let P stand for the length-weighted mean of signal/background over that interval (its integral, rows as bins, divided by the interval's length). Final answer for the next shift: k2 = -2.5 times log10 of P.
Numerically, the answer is 0.017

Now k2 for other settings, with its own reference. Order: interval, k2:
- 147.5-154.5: 0.012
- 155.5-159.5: -0.049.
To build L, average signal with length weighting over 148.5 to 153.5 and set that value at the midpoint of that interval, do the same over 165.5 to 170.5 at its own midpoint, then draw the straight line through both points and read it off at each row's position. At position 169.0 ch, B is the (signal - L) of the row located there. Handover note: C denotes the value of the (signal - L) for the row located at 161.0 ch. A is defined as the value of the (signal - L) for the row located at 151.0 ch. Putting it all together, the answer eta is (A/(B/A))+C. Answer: 5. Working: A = 0.6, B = -0.7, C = 5.9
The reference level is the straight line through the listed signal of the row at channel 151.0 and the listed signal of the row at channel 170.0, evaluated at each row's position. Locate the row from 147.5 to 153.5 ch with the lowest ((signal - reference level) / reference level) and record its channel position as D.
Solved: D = 153.0 ch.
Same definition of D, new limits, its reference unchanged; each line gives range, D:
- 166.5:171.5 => 167.0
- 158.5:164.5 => 164.0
